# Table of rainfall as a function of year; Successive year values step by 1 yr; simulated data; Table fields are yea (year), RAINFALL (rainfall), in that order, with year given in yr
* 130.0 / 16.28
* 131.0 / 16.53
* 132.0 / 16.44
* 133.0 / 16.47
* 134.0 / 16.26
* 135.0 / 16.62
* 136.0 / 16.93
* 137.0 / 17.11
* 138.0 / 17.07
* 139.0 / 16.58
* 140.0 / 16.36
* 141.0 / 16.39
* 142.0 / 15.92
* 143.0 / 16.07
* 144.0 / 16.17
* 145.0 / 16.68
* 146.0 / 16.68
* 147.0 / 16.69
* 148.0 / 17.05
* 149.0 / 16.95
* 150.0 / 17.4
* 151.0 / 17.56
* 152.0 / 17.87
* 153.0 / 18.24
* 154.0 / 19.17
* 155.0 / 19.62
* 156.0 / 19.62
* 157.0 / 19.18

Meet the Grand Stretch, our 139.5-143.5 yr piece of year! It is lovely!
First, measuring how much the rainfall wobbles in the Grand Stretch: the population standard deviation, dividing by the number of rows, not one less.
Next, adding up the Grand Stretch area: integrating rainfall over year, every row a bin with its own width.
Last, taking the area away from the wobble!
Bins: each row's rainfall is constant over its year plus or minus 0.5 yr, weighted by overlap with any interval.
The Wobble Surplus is -64.5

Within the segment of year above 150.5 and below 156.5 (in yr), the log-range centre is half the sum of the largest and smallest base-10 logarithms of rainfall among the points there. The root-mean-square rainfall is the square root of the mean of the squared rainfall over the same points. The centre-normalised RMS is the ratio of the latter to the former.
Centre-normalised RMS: 14.7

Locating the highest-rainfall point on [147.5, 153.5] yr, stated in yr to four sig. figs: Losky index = 153.0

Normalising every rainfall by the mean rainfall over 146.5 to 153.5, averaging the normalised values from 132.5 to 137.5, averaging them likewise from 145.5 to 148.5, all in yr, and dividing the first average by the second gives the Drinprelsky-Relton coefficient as 0.99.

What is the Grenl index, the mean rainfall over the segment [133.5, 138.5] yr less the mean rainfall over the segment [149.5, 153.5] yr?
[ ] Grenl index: -1.0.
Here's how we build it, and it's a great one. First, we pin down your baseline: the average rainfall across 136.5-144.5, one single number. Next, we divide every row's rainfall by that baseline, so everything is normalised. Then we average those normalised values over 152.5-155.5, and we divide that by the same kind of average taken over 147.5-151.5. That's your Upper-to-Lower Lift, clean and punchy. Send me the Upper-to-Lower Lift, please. 1.10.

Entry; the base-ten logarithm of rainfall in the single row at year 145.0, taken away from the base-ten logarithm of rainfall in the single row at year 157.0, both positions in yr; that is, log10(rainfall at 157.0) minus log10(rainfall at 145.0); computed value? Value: 0.06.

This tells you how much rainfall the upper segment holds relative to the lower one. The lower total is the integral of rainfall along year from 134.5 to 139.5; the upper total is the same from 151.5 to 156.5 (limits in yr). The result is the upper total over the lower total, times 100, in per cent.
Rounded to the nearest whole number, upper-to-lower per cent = 112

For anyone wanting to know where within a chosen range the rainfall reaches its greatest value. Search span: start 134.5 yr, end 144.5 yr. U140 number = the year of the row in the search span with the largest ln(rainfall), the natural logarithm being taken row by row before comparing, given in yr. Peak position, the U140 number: 137.0 yr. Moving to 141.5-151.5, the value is 151.0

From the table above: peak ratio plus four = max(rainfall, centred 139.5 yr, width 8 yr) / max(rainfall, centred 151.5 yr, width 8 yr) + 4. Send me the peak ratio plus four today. 4.87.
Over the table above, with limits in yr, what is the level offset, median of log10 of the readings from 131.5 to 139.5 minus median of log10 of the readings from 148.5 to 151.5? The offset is -0.020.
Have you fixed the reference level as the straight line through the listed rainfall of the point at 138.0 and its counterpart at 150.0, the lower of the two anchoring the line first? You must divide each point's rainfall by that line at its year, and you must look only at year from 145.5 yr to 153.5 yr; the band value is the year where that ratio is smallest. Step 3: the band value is 147.0 yr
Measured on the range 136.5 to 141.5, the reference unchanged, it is 140.0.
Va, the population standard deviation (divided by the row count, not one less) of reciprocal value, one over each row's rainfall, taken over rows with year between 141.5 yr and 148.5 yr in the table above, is 0.0014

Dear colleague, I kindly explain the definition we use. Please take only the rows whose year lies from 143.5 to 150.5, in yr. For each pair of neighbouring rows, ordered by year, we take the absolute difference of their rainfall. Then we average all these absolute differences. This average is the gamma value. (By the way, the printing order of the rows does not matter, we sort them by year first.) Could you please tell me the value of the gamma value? 0.238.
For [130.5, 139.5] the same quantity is 0.214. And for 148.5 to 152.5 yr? 0.307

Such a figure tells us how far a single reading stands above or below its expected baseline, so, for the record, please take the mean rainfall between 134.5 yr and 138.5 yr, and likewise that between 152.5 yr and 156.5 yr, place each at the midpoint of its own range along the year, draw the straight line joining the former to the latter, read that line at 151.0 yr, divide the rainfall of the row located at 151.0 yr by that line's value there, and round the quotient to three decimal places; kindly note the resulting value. 0.938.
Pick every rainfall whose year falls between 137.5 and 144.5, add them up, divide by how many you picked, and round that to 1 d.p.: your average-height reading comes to 16.4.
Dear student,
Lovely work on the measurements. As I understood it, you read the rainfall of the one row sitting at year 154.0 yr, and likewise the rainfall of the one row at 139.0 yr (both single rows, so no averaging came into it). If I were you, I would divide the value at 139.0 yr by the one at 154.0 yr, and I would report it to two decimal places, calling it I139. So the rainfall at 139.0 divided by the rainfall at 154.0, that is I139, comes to 0.86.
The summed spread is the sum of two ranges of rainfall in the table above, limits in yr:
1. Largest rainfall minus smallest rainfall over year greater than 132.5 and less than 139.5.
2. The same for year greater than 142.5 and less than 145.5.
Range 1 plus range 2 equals 1.46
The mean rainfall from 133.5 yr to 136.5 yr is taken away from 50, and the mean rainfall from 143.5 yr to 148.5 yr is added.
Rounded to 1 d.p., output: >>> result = 50.1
